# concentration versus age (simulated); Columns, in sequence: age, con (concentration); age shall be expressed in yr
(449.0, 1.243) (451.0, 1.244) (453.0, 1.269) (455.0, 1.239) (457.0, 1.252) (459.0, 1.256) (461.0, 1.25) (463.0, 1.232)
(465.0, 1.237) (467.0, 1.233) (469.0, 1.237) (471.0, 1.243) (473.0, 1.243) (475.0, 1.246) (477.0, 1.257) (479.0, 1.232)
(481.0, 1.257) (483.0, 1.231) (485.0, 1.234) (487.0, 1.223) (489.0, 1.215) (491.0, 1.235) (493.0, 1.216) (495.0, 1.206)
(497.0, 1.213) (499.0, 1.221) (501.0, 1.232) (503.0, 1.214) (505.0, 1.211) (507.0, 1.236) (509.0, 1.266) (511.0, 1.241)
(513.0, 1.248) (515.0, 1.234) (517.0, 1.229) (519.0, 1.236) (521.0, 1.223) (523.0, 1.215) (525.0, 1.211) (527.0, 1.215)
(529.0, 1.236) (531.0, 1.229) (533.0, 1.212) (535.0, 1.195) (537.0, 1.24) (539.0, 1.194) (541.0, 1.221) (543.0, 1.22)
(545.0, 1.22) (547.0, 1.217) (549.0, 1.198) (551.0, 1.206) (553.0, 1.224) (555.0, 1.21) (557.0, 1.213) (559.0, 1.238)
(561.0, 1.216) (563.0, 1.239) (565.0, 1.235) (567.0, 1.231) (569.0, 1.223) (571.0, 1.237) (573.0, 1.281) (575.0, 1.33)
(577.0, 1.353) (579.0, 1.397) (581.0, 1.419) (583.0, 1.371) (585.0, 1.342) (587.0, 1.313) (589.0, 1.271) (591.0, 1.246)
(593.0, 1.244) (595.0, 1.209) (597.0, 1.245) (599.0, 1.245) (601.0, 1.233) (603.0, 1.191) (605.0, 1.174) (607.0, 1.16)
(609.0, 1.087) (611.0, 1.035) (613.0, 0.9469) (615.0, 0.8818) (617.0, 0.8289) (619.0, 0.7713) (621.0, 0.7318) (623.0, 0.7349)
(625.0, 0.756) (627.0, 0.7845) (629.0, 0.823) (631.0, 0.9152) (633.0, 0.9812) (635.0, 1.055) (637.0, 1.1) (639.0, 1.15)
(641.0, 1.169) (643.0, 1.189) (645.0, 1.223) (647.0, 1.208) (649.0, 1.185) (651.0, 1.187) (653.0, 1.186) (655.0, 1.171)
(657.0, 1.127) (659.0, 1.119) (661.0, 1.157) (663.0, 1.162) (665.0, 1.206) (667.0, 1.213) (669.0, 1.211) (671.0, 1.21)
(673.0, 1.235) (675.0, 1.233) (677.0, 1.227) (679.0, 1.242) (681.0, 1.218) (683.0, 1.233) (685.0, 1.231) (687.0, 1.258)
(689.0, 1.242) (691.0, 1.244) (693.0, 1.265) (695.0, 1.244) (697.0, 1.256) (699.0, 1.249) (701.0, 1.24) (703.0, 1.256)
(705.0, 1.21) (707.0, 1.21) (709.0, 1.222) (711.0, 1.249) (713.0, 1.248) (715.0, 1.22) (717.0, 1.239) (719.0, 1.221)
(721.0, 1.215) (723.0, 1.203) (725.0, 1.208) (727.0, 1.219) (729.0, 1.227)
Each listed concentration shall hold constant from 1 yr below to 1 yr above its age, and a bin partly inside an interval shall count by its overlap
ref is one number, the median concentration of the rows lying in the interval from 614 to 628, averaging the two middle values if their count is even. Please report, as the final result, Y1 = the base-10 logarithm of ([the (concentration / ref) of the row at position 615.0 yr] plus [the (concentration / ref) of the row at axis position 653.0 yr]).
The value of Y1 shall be 0.43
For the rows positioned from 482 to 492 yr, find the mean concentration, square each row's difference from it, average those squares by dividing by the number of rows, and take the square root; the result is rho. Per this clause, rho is 0.008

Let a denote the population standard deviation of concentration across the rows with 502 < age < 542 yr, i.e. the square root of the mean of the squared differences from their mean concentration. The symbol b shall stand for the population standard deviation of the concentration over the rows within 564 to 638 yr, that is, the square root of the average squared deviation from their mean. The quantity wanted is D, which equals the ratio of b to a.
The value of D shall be 12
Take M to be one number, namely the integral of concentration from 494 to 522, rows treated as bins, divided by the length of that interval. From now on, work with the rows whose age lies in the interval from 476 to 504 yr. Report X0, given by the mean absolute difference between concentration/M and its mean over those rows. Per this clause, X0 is 0.010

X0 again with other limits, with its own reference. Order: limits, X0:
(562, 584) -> 0.054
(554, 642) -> 0.131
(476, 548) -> 0.010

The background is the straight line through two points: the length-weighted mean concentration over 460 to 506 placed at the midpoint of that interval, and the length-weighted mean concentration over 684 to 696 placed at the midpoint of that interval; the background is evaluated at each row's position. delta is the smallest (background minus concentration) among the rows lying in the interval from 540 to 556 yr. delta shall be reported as 0.01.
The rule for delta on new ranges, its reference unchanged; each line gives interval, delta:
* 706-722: 0.00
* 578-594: -0.18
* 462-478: -0.03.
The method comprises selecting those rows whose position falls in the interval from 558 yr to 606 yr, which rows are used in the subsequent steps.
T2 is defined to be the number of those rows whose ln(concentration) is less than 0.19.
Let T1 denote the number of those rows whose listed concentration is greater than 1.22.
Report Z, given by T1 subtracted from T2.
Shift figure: -17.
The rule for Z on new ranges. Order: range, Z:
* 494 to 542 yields -11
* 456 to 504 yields -18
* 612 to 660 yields 22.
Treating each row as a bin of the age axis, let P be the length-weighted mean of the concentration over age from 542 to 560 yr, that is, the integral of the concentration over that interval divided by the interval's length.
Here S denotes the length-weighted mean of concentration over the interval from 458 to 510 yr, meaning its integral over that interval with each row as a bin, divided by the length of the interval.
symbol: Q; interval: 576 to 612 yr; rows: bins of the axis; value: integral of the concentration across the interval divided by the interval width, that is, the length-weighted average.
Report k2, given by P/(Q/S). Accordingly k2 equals 1.20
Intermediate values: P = 1.216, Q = 1.25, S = 1.23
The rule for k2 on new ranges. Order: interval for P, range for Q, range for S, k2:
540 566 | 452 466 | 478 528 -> 1.20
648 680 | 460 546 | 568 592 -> 1.28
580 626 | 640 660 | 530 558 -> 1.14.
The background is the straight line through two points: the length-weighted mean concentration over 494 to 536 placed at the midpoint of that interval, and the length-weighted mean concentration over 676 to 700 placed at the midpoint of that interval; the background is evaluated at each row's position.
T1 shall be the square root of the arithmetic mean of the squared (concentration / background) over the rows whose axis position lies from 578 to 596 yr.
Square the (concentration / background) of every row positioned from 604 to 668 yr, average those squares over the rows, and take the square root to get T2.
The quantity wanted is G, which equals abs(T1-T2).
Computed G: 0.21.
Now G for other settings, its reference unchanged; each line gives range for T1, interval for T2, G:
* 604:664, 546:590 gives 0.19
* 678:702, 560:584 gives 0.05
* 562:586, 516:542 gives 0.07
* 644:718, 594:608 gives 0.00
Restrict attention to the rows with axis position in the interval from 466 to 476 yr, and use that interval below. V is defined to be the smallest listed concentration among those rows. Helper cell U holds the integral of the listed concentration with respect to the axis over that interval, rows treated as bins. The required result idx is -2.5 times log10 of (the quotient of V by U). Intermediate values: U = 12.4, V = 1.233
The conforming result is 2.51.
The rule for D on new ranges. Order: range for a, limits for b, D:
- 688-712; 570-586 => 3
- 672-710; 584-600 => 3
